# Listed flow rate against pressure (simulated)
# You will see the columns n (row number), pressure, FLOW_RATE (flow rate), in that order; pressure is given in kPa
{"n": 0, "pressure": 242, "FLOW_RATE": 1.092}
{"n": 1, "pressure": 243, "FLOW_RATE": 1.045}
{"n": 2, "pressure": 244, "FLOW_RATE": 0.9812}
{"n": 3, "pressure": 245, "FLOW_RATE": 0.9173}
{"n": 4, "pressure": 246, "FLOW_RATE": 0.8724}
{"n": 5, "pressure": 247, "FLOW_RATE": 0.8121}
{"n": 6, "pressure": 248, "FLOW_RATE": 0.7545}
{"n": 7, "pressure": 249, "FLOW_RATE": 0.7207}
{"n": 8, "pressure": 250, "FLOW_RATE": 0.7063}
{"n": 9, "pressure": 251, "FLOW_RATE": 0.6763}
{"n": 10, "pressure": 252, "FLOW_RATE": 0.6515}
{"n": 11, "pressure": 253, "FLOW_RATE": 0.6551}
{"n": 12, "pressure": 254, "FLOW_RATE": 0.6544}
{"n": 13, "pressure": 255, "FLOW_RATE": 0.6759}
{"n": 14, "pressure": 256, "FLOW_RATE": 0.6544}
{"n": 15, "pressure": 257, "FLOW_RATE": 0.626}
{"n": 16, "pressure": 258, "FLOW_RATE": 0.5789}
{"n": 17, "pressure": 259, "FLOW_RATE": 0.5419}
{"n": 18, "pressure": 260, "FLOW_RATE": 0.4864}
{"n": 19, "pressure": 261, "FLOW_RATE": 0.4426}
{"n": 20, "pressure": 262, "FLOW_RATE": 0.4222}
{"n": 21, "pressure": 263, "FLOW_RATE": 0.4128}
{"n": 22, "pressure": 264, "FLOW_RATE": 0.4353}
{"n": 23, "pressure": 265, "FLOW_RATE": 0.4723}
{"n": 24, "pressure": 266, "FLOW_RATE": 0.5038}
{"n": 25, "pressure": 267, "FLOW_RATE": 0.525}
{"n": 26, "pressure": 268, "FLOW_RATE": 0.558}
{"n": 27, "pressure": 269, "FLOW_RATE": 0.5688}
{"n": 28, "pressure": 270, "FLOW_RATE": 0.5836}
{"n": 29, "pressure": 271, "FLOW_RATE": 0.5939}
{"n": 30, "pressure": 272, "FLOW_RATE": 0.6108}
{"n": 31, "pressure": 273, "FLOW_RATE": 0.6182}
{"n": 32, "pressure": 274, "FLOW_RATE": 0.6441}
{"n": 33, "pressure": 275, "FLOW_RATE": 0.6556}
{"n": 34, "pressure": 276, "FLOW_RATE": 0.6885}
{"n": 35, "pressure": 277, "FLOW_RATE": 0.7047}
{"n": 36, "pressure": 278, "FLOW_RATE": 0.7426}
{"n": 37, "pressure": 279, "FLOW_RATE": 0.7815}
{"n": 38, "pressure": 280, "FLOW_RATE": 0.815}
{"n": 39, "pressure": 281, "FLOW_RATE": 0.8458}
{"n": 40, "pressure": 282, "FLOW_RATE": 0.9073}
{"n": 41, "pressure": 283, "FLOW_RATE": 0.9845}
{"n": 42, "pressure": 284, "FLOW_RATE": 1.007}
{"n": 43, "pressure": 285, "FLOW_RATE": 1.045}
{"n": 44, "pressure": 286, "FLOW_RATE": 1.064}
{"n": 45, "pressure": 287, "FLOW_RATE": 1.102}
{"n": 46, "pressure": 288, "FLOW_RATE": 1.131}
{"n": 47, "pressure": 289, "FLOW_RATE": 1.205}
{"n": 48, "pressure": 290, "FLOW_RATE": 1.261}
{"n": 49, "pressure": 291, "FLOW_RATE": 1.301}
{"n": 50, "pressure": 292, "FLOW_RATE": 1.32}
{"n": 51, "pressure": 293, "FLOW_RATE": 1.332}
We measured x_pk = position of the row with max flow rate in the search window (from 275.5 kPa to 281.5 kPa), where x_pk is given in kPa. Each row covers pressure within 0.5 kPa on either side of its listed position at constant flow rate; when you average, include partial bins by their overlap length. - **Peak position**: 281 kPa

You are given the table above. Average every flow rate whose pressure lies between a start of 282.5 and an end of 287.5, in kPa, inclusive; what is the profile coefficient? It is 1.0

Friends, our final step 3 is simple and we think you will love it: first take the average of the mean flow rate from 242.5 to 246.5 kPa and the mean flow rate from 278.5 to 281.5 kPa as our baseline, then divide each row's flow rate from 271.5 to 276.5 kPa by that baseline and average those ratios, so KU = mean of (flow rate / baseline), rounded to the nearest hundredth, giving 0.73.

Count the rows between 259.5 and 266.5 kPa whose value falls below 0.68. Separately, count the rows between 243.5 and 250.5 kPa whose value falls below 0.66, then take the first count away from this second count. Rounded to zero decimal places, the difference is -7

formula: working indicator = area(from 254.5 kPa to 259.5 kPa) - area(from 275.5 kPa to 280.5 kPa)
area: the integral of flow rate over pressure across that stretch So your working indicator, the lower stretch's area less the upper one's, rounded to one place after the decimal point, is -0.7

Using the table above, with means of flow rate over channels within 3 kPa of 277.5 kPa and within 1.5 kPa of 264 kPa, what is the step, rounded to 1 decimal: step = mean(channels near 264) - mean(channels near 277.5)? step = -0.3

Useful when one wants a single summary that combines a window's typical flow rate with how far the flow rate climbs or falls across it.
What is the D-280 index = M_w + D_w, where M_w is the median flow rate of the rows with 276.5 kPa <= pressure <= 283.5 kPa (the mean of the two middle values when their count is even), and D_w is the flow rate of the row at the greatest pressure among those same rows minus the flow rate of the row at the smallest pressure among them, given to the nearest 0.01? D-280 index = 1.09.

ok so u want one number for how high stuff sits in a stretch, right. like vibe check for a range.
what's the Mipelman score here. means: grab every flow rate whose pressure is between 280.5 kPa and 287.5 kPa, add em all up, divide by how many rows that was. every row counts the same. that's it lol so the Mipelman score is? 0.99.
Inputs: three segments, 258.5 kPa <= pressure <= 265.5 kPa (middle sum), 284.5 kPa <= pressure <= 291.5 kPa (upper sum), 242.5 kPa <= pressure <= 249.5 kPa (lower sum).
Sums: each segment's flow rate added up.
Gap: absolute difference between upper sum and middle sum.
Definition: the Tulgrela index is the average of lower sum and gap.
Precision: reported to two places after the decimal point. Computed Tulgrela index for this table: 5.50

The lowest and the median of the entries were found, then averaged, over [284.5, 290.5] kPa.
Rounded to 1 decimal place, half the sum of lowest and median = 1.1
